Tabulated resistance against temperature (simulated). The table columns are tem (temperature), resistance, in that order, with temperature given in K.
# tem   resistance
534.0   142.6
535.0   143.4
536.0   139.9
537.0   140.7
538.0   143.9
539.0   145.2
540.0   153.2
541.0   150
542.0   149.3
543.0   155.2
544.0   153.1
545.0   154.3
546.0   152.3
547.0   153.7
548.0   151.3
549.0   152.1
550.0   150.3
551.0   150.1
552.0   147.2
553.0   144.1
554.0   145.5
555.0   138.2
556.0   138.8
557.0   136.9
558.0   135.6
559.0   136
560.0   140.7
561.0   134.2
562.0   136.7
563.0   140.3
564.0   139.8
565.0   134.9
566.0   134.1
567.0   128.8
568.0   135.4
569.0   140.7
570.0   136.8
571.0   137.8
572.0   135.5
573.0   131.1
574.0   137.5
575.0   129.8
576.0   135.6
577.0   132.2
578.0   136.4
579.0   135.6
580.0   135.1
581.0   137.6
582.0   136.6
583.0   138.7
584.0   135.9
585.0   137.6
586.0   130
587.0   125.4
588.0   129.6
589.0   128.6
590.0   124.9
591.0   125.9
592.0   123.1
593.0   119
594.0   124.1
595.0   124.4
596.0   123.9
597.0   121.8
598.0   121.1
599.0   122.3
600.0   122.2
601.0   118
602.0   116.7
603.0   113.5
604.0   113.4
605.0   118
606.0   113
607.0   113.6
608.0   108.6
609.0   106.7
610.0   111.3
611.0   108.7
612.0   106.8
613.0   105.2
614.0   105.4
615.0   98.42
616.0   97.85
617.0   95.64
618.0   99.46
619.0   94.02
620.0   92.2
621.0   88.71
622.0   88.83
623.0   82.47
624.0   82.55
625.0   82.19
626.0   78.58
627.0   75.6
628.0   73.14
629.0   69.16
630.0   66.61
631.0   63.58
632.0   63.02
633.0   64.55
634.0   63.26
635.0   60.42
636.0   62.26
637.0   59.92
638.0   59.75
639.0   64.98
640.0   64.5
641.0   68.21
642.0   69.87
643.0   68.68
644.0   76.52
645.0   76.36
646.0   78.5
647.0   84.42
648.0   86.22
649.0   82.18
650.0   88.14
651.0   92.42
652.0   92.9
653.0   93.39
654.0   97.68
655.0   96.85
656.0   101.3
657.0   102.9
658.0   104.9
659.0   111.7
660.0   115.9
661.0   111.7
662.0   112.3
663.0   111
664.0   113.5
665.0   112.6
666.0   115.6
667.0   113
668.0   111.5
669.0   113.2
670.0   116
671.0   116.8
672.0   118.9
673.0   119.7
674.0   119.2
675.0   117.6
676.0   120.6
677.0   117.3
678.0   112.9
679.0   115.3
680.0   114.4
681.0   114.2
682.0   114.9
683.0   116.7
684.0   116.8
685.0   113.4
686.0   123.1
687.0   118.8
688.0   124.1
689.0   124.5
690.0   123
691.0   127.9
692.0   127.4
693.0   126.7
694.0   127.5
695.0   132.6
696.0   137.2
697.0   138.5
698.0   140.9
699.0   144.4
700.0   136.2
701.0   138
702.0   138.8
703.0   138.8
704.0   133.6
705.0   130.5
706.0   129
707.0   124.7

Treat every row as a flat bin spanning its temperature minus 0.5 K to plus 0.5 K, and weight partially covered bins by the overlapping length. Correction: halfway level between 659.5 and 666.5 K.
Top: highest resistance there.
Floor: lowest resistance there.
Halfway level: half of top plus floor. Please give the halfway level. 113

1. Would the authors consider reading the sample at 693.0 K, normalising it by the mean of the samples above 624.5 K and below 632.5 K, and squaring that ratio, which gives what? 3.14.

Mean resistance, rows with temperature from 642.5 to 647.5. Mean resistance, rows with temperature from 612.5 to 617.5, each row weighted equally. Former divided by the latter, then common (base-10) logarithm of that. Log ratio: -0.12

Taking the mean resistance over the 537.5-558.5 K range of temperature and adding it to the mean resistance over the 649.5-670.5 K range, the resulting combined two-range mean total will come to 254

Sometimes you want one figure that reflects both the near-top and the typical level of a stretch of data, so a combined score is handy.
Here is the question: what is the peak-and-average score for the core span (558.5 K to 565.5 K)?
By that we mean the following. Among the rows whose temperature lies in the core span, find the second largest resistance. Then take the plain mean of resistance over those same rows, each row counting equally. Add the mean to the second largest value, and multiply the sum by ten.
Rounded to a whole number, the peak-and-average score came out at 2778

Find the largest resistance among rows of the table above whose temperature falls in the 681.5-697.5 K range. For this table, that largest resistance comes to 138.5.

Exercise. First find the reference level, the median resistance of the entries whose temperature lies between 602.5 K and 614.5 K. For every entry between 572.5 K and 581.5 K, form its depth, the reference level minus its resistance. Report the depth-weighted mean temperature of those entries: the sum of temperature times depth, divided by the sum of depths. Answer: 577.1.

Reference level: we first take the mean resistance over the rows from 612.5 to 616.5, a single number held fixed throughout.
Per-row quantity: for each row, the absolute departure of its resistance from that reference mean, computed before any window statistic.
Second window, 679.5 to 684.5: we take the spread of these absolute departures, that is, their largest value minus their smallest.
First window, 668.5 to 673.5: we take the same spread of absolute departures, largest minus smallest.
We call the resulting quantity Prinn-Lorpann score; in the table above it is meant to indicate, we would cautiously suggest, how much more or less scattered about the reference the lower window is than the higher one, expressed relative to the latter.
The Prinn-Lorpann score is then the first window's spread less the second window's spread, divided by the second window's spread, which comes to 1.5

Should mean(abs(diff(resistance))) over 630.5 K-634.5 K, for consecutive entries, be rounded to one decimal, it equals 1.1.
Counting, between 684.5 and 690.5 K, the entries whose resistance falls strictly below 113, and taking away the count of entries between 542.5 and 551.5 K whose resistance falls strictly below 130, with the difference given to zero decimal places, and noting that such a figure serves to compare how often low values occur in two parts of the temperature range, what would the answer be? 0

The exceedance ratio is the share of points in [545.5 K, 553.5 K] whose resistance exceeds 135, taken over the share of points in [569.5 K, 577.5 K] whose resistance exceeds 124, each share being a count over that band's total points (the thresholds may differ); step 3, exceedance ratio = 1.00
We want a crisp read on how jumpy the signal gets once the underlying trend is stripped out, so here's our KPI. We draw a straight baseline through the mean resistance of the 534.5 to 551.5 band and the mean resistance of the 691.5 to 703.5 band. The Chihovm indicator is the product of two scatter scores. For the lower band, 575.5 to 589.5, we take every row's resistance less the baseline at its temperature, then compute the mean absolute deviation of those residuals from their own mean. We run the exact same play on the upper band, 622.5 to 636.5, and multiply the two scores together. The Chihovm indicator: 22.6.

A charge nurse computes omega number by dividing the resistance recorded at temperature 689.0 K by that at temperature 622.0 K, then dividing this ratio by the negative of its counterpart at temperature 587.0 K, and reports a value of -0.011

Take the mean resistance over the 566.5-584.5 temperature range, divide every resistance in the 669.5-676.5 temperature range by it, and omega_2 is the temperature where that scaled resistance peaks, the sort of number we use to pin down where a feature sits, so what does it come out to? 676.0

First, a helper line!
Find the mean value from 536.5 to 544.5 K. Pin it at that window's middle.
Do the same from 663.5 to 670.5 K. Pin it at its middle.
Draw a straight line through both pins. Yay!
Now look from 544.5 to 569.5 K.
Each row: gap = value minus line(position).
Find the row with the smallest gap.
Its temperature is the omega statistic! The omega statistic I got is 567.0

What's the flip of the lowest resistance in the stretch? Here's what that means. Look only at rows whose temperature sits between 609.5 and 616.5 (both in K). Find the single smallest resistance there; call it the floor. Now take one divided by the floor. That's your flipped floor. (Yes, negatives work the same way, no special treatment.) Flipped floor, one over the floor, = 0.010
